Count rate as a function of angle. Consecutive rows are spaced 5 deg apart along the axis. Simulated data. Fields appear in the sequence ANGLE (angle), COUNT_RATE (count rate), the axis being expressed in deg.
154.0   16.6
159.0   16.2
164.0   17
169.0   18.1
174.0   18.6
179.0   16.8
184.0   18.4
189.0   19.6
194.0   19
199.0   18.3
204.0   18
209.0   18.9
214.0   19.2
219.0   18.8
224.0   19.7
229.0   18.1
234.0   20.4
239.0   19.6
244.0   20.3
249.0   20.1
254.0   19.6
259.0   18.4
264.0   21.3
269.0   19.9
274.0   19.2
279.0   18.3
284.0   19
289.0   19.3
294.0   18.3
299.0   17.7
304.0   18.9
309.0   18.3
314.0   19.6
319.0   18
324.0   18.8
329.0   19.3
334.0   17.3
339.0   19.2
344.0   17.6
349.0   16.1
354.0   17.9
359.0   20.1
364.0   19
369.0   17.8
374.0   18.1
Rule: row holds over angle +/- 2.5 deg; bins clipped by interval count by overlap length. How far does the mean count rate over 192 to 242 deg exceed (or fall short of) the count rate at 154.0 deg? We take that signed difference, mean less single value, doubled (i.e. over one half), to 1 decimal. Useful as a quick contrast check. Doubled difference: 4.8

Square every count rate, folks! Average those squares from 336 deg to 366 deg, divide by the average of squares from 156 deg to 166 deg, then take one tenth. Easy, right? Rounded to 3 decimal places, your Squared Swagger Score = 0.122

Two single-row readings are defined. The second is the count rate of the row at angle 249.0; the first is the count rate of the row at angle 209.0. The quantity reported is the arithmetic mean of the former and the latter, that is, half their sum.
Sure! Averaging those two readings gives 19.5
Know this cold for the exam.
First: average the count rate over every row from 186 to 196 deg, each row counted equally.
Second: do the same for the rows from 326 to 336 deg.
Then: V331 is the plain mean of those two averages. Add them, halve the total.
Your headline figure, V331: 18.8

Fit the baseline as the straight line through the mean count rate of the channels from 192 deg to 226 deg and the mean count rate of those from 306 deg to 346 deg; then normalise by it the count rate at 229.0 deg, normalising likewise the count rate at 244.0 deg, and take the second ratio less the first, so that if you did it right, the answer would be 0.12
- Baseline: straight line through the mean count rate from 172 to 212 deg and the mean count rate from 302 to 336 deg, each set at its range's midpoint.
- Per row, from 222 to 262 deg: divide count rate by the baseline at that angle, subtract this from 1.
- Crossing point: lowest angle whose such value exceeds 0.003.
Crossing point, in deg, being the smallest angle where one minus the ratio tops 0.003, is 229.0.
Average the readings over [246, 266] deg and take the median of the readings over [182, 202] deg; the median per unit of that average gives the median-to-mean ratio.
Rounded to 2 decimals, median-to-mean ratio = 0.94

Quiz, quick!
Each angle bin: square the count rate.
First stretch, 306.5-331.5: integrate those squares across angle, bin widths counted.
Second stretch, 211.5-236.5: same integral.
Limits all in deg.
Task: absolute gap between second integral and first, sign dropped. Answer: 425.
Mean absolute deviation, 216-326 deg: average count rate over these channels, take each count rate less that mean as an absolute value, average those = 0.75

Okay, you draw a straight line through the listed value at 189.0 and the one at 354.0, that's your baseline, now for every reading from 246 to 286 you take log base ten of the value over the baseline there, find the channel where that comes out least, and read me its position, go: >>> 259.0 deg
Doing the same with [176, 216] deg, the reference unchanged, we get 179.0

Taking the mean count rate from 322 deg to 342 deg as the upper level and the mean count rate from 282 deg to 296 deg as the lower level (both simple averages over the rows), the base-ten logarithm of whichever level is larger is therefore 1.276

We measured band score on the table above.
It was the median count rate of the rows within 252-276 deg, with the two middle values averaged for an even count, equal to 19.6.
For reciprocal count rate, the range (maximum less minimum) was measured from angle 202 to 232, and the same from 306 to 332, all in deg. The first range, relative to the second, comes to 1.1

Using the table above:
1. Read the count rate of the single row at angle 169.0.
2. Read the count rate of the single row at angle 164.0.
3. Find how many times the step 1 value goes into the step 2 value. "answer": 0.94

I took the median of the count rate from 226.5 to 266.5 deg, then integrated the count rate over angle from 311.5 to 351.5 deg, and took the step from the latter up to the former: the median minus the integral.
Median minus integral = -710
